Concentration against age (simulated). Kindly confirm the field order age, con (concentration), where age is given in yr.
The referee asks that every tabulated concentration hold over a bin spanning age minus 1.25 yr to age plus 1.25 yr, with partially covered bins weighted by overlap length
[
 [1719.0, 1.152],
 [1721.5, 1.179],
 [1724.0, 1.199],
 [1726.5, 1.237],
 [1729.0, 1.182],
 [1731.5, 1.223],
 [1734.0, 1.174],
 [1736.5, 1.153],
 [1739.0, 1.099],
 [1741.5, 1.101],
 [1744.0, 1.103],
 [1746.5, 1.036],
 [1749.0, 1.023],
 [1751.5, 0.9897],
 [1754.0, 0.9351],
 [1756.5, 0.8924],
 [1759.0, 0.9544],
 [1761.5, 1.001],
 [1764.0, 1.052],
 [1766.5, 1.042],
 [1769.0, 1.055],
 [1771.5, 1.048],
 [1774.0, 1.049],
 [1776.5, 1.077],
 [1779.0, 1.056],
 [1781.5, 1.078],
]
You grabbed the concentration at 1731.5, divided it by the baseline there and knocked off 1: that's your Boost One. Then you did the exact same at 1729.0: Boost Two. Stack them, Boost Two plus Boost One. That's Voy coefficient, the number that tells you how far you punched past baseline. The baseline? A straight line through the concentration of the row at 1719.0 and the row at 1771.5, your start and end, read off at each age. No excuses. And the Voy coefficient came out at 0.13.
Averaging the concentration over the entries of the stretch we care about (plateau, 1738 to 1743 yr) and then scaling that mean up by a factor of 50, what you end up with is 55.0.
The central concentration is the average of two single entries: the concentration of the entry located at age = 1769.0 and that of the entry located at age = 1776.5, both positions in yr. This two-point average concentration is 1.07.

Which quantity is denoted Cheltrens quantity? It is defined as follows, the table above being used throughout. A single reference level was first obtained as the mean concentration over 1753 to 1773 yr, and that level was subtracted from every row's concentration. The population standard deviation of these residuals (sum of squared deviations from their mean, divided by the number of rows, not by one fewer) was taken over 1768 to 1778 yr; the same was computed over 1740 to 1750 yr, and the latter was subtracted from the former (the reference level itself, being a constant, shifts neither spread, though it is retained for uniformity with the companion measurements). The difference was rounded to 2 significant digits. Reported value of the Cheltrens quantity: -0.025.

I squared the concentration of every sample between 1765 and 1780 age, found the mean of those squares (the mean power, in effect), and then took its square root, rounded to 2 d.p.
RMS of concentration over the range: 1.05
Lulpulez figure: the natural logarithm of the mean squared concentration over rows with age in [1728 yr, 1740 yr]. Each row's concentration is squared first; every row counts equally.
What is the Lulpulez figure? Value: 0.31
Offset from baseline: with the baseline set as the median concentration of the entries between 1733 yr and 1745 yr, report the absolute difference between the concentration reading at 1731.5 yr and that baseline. 0.12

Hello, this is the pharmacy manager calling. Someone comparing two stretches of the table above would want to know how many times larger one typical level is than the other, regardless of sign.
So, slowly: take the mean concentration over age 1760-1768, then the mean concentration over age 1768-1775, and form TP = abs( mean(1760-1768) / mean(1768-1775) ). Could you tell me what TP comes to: 0.98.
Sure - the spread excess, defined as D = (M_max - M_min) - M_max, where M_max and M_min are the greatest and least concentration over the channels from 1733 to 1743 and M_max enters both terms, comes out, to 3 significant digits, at -1.10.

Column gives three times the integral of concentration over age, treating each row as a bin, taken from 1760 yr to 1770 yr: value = 31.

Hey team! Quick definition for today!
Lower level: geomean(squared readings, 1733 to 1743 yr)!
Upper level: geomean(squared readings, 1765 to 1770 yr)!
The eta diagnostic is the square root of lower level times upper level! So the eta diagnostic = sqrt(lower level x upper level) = 1.19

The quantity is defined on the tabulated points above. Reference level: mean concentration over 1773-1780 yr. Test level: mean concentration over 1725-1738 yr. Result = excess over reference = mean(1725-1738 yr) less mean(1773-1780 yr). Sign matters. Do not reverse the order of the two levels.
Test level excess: 0.13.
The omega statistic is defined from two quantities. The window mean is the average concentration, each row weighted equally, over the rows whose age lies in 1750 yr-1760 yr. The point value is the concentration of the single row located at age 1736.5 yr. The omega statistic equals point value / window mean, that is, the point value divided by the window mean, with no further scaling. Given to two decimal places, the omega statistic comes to 1.22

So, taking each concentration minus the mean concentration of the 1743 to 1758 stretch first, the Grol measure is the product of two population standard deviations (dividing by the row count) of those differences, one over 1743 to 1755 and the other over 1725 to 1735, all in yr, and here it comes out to 0.0015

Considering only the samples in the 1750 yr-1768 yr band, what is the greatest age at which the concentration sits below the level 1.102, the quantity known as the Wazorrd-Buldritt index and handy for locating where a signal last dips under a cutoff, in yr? 1766.5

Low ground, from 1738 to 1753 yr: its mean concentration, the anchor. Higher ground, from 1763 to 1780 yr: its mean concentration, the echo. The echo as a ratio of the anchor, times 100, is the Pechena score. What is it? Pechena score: 100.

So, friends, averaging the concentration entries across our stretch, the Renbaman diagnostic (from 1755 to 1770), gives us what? 1.00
